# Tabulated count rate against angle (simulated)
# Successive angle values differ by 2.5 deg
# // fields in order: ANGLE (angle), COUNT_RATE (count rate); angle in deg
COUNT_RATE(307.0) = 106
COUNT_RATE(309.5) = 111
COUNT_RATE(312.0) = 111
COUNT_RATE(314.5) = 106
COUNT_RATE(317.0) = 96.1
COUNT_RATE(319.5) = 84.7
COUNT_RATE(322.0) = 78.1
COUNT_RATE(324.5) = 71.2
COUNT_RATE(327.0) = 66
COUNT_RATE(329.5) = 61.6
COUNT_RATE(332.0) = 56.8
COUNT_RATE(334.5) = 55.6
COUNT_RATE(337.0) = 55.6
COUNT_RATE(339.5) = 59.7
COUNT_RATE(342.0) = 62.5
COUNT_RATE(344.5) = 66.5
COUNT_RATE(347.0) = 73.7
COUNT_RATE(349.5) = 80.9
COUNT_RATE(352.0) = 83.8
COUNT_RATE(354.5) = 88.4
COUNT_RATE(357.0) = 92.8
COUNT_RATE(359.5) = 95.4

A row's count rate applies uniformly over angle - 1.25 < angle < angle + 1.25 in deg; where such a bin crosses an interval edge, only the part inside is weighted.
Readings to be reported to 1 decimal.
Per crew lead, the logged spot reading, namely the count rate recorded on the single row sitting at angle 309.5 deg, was 111.0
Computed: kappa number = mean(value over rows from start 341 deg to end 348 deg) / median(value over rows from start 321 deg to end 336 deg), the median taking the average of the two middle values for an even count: 1.1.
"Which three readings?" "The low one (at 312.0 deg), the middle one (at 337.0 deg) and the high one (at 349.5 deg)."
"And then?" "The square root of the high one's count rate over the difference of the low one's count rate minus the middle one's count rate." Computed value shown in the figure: 1.2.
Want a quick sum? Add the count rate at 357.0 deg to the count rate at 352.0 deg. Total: 177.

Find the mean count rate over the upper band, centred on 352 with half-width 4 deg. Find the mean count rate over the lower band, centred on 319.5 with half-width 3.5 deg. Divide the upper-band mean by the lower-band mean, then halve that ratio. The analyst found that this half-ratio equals 0.49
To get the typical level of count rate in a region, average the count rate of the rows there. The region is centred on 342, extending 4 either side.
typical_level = 63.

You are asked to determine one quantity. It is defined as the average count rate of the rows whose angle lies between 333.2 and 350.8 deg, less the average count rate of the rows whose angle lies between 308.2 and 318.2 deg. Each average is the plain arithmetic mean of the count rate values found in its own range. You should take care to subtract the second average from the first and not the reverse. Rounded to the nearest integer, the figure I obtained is -41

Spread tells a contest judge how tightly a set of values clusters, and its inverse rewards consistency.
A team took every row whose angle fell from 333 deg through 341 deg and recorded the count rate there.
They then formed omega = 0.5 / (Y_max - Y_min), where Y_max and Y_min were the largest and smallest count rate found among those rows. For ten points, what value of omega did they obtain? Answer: 0.122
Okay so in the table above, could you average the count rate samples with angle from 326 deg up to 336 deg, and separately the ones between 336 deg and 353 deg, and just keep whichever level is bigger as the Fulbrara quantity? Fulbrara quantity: 69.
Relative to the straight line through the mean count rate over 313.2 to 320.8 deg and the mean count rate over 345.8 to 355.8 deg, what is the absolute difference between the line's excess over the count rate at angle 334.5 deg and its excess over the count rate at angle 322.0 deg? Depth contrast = 17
